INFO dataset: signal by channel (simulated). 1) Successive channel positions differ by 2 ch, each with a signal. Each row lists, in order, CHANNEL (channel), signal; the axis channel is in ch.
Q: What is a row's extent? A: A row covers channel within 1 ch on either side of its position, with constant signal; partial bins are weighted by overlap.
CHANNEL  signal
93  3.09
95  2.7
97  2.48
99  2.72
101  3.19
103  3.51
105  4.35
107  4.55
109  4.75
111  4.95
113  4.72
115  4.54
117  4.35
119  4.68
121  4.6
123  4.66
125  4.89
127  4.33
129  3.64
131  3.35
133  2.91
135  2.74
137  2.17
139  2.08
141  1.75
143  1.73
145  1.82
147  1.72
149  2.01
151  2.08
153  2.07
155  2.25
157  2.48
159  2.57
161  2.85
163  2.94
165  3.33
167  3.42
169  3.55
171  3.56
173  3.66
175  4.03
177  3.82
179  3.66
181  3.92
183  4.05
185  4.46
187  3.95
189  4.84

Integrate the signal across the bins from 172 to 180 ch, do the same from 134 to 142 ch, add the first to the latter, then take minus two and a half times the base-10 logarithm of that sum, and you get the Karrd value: -4.20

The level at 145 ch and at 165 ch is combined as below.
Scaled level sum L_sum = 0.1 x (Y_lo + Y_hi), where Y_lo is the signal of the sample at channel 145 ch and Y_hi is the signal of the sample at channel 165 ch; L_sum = 0.5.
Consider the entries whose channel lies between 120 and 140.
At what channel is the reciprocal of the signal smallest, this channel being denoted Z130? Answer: 125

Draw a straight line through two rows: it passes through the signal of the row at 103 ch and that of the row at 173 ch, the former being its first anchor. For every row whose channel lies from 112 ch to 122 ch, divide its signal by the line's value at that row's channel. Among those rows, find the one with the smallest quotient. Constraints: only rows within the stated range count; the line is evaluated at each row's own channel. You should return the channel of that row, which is 117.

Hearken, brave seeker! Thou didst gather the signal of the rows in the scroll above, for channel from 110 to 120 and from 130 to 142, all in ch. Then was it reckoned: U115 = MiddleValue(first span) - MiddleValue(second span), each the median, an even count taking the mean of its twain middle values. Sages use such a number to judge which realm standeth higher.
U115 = 2.2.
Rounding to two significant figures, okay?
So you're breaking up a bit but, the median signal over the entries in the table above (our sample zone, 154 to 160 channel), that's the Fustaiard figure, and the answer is 2.5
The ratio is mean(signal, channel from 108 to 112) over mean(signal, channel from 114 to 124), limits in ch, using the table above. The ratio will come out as 1.1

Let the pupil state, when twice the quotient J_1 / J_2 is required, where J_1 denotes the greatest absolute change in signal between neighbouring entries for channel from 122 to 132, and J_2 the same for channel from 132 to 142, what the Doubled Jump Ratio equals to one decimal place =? 2.4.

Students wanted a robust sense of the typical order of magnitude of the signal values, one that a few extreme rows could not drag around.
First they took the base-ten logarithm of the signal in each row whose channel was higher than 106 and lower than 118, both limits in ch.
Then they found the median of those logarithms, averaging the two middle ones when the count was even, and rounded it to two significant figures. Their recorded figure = 0.67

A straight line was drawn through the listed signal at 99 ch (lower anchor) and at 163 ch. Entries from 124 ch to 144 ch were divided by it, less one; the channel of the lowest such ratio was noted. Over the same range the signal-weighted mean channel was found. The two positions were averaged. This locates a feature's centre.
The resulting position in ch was 137.5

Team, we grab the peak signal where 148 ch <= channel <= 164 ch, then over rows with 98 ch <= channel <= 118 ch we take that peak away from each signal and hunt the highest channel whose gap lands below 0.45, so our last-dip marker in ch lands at 101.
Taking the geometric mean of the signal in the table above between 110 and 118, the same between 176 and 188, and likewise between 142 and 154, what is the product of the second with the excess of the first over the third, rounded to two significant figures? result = 11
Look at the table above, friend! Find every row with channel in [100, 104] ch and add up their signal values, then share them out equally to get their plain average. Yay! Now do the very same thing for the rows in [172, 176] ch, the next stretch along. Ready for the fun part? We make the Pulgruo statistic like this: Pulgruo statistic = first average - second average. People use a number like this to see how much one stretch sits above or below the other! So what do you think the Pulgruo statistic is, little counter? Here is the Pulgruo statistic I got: 0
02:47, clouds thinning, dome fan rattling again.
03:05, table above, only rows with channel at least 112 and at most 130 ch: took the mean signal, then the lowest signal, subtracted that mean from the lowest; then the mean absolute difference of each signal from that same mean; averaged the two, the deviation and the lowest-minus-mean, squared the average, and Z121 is 0.088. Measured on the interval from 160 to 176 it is 0.020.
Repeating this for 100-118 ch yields 0.123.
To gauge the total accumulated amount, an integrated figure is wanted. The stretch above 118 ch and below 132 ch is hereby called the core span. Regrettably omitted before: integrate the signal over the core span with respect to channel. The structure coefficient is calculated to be 60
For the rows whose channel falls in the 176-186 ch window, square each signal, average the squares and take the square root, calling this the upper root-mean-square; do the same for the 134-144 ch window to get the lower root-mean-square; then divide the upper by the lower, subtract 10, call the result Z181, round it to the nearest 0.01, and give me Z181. -8.12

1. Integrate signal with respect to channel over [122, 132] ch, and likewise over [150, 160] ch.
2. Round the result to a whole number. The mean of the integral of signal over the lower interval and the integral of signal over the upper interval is 32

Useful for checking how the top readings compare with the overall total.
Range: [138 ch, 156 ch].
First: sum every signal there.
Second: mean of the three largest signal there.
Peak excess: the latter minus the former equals -15.4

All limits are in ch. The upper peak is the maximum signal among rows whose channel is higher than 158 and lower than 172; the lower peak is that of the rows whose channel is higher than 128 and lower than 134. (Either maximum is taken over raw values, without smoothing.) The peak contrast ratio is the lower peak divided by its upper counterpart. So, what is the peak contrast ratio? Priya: 1.02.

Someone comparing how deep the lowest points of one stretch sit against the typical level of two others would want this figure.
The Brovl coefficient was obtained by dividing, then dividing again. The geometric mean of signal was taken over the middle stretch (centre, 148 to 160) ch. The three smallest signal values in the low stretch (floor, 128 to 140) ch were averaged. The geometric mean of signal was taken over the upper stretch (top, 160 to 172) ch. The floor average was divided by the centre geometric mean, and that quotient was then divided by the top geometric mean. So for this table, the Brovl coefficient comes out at 0.32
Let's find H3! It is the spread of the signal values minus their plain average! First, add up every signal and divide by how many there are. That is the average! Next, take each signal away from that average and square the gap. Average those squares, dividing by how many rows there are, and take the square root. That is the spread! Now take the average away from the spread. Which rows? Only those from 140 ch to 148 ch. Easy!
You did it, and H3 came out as -1.7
